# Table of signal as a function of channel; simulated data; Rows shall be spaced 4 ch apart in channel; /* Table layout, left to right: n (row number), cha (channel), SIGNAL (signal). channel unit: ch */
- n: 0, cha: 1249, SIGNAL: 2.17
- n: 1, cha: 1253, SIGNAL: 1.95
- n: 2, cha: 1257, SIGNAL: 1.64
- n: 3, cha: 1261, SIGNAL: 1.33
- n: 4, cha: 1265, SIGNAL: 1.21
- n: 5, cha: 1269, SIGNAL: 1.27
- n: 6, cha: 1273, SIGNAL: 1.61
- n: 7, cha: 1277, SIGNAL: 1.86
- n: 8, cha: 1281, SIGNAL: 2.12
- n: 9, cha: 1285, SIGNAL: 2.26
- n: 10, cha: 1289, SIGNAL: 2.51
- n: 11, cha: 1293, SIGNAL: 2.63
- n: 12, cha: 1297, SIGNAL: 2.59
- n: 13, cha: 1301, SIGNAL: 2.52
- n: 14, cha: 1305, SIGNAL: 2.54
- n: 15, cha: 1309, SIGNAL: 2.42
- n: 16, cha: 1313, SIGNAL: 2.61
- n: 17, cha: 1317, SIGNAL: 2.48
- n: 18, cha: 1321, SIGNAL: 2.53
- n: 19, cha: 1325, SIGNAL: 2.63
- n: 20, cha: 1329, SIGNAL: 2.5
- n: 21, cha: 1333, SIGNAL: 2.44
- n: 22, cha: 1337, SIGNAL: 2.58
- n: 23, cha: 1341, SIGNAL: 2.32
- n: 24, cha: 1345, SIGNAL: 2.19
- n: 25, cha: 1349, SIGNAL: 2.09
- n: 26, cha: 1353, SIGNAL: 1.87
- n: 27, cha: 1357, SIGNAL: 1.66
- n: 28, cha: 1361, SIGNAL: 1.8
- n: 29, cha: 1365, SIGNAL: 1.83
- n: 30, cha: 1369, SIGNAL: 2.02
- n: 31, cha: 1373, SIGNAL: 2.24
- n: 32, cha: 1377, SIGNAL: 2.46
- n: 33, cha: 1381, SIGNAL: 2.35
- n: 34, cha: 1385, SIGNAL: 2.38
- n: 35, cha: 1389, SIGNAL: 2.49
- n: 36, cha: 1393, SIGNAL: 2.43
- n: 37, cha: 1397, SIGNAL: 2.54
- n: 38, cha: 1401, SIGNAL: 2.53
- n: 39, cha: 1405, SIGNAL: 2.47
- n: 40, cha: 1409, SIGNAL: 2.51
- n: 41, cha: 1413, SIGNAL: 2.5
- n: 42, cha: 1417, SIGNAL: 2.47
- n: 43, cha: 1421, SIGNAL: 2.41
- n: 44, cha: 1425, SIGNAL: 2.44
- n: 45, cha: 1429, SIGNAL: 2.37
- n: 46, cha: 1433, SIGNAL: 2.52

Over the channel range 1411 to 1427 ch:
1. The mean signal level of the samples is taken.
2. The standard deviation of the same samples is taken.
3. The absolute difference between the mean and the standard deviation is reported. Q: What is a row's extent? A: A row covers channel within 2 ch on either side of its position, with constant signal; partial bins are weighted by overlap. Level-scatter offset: 2.42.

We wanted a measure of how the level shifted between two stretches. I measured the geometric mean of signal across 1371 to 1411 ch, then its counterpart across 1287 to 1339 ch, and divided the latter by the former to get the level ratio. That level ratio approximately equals 1.04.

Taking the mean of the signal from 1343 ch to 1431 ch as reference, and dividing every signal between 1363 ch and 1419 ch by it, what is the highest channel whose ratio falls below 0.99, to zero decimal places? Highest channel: 1373 ch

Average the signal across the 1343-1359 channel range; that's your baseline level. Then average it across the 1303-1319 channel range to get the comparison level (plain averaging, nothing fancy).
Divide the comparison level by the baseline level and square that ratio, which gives 1.7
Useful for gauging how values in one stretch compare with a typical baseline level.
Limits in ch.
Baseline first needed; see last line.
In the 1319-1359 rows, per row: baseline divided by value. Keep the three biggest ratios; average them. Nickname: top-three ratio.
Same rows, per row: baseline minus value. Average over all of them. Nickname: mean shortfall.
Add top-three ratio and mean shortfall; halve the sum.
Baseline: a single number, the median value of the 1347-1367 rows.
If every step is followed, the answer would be 0.27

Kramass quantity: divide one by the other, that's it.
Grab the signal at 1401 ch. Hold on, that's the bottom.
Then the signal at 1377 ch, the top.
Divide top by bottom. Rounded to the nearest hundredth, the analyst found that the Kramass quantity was 0.97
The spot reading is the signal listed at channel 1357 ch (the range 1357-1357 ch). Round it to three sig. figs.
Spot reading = 1.66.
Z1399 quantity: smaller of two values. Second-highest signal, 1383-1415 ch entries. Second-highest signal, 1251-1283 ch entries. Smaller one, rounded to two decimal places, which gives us 1.95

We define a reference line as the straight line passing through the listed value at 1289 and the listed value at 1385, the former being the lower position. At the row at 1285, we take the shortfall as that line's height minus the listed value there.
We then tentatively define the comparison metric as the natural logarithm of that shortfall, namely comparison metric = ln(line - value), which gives -1.4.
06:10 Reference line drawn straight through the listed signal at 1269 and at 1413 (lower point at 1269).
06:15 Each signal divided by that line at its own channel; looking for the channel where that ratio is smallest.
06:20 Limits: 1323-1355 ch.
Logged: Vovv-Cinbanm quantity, 1353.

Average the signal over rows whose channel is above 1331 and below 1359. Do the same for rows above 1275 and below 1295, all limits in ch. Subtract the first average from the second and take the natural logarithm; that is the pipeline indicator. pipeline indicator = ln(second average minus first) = -2.2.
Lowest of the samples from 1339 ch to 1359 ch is 1.66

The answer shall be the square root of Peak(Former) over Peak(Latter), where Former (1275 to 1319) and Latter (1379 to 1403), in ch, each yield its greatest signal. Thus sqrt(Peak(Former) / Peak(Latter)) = 1.02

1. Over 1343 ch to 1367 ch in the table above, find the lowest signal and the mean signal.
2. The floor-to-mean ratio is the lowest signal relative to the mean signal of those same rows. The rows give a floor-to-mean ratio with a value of 0.87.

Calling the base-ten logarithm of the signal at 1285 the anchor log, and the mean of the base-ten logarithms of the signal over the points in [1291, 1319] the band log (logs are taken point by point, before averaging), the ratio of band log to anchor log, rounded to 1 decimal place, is 1.1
